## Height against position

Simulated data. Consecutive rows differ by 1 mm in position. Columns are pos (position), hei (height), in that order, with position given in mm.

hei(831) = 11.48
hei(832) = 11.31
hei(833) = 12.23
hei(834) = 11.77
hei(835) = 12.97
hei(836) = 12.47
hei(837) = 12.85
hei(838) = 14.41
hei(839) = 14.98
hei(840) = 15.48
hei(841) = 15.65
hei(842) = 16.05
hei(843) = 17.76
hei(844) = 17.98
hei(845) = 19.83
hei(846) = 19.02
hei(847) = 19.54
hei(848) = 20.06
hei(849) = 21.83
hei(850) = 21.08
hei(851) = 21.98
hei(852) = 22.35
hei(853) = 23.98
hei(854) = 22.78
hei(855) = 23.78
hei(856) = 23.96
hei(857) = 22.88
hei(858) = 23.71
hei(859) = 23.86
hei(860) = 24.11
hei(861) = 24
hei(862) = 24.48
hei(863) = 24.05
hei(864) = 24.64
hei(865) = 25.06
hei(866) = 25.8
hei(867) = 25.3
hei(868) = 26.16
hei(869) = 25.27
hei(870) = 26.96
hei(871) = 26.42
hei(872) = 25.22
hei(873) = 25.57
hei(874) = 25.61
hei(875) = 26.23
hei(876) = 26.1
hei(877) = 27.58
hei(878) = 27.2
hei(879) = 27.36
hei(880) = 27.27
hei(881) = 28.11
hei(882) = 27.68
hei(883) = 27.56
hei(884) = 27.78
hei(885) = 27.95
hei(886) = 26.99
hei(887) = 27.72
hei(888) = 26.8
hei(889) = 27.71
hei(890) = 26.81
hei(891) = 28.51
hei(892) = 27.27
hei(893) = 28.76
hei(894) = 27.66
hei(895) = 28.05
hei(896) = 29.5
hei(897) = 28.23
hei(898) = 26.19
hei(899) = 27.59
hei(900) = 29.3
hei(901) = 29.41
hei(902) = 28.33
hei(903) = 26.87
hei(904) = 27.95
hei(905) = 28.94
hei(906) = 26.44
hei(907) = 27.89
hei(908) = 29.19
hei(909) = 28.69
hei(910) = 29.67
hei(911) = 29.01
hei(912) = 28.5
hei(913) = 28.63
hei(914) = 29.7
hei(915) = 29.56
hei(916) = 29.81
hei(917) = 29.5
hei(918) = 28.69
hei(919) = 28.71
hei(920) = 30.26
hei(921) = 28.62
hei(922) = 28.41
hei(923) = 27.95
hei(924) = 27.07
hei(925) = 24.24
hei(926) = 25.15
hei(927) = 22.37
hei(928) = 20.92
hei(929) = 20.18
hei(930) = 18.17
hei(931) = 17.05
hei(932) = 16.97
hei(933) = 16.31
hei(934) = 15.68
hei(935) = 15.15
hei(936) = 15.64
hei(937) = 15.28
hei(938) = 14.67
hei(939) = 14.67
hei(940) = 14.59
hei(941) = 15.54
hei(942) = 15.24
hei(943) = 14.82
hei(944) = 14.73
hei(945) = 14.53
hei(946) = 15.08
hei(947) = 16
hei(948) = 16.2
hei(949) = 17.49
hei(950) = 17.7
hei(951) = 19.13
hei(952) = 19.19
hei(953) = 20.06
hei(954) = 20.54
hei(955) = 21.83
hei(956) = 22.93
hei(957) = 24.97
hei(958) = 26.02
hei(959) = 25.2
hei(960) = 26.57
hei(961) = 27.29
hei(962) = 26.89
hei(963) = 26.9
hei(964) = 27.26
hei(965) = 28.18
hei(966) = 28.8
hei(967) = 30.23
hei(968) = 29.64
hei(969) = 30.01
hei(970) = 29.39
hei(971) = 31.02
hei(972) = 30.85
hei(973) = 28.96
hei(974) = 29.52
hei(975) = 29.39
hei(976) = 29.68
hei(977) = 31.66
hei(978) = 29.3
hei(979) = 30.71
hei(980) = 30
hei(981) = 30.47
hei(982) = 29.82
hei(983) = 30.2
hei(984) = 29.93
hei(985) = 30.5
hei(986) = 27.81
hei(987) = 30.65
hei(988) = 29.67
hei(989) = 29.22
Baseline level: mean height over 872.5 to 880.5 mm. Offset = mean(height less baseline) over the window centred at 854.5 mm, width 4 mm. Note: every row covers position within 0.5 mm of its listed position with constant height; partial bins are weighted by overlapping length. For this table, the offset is -3.0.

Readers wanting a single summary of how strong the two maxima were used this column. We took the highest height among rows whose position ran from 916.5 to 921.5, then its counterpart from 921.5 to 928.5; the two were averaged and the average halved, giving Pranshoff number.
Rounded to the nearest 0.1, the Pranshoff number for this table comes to 14.7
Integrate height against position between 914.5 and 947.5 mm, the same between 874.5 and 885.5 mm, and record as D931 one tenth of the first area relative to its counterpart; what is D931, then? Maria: 0.23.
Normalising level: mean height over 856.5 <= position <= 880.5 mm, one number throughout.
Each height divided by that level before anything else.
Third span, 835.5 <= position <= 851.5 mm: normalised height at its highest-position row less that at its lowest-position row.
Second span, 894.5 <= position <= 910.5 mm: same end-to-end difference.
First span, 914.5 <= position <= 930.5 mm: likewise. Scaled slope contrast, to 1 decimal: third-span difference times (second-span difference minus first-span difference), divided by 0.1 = 1.9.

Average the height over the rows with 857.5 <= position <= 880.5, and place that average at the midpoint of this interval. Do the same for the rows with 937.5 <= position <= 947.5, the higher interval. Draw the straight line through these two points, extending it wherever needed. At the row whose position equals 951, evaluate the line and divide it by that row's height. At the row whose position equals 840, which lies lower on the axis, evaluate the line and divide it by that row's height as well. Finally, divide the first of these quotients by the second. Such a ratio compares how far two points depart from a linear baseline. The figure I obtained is 0.37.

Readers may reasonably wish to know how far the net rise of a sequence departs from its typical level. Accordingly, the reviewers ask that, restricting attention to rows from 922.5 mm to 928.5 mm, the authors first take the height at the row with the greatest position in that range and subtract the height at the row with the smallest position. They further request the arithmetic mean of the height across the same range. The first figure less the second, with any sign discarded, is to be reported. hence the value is 32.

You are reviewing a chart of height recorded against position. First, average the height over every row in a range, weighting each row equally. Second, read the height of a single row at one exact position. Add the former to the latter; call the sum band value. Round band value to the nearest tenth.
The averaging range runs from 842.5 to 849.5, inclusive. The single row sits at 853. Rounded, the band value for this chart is 43.4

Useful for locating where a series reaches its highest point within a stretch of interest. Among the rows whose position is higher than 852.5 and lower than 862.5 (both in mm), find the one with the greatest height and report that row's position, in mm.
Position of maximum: 862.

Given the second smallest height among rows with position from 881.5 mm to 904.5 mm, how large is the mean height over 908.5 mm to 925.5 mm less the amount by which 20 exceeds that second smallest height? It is 35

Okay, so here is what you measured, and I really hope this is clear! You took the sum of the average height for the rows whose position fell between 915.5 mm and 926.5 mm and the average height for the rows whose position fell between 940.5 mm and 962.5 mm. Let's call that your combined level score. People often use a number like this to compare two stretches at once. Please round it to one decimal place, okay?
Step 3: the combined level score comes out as 47.9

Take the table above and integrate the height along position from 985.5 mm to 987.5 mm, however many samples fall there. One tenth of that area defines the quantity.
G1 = 5.8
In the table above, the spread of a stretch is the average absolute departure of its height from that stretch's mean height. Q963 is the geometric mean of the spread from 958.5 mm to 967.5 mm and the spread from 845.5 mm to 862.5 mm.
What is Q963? 1.2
